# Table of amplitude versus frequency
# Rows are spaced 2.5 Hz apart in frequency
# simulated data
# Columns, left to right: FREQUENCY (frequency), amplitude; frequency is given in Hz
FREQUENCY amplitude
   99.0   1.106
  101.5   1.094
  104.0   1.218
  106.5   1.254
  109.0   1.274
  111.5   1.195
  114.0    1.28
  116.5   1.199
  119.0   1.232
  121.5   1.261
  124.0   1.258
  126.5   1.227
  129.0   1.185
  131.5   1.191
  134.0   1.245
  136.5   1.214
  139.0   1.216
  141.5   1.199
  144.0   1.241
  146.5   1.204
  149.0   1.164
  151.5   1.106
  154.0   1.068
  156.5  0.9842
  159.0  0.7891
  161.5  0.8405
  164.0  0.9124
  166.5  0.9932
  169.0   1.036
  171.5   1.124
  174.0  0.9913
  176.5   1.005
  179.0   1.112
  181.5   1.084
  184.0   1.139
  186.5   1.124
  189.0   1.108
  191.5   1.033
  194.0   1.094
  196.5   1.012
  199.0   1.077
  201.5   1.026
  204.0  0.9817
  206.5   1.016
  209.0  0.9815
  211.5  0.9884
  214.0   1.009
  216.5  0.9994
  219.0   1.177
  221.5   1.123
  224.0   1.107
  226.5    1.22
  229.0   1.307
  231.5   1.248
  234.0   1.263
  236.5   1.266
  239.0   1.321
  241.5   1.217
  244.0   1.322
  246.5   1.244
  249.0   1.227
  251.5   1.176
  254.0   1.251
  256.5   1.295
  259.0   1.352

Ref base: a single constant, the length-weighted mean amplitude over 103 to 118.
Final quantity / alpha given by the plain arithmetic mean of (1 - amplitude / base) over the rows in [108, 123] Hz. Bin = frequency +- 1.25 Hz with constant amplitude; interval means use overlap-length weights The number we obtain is 0.00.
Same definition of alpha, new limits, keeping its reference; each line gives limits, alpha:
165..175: 0.16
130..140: 0.02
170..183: 0.14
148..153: 0.08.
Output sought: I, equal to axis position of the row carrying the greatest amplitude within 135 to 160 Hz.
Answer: 144.0 Hz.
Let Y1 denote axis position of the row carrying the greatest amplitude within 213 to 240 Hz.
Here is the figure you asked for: 239.0 Hz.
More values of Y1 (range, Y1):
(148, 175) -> 149.0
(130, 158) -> 134.0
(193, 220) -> 219.0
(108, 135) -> 114.0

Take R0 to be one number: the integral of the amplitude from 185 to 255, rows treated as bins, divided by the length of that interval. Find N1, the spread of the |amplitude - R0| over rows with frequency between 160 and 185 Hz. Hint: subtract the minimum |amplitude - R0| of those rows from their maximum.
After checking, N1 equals 0.30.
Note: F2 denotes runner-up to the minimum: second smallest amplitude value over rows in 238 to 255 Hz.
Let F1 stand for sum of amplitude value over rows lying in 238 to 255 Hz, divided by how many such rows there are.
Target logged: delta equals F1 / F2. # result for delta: 1.03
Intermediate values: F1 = 1.25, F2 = 1.217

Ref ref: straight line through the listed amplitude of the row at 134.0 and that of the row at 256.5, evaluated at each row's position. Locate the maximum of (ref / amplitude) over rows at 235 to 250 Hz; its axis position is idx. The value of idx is 241.5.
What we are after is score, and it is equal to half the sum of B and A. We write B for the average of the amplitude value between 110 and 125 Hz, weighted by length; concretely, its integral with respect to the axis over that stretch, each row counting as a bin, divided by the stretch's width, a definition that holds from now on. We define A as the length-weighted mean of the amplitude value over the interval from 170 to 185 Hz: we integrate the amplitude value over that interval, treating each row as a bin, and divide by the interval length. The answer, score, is 1.16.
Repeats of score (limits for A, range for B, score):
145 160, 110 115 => 1.15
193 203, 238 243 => 1.16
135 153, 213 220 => 1.13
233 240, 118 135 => 1.26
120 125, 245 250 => 1.25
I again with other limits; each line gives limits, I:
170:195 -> 184.0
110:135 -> 114.0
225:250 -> 244.0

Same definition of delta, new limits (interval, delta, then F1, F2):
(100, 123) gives 1.02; 1.22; 1.195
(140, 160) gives 1.11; 1.09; 0.9842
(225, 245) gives 1.04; 1.27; 1.22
